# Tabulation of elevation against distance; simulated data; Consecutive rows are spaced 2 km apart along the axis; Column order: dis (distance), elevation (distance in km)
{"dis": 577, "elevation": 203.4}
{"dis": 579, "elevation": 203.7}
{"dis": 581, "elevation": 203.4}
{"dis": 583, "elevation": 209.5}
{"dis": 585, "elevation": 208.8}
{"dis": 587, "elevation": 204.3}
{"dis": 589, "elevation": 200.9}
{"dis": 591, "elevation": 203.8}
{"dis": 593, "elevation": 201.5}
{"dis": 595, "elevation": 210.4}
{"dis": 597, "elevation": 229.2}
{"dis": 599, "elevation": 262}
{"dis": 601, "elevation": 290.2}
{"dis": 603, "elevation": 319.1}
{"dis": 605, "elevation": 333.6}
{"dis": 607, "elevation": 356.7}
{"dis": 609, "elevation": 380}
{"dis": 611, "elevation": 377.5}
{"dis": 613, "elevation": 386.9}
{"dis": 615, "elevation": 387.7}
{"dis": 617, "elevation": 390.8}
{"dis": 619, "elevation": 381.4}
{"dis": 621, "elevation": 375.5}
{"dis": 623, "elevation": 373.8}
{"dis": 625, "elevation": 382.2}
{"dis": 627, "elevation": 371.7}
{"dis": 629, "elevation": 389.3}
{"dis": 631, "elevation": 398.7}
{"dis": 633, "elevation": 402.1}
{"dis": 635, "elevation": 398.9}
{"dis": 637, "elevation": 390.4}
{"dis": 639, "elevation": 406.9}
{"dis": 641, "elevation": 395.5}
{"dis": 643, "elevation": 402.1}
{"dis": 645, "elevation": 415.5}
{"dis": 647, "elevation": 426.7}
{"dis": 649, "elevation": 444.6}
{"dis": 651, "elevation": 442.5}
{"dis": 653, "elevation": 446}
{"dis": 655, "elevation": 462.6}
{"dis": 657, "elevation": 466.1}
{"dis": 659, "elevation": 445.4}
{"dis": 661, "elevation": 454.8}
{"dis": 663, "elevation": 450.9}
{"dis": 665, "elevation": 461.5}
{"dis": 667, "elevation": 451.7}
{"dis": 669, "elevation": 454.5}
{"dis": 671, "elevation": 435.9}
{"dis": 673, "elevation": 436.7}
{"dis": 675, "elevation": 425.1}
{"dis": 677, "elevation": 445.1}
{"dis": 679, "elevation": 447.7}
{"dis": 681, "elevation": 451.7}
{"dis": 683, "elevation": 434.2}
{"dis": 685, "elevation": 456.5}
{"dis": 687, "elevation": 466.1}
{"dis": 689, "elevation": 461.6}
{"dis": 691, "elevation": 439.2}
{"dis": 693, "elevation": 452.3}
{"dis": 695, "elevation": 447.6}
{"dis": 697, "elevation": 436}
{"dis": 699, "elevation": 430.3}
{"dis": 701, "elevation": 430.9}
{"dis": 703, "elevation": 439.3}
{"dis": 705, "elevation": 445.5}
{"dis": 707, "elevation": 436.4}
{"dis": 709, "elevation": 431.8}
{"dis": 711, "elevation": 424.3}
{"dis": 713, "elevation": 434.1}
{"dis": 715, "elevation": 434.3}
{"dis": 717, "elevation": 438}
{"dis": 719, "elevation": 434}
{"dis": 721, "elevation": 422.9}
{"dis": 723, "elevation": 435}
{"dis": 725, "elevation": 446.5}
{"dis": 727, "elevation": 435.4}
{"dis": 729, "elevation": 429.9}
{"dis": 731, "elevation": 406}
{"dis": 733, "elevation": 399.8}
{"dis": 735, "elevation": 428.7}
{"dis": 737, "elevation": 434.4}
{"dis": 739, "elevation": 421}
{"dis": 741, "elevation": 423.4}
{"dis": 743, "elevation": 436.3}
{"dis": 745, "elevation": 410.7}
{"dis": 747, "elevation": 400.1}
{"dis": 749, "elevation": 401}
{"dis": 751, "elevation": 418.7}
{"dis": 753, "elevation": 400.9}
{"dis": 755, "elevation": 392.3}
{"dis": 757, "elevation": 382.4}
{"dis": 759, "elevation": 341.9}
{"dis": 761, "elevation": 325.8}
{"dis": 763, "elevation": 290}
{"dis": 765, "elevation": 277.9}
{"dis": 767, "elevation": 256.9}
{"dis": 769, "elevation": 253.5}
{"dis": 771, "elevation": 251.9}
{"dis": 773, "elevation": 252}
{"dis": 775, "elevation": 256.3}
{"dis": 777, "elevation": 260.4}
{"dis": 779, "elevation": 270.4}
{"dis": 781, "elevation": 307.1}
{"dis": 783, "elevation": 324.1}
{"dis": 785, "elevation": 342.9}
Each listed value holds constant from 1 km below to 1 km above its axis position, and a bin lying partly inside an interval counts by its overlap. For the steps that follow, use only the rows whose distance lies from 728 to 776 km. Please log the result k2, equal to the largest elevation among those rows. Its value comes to 436.3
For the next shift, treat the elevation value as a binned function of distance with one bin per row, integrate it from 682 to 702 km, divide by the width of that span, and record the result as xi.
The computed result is 445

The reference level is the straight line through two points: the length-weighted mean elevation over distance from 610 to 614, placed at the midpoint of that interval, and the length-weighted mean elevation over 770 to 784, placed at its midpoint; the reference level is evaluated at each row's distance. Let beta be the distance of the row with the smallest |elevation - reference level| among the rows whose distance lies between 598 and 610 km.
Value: 609 km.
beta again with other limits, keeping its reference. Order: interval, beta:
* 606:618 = 609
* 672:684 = 675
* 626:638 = 627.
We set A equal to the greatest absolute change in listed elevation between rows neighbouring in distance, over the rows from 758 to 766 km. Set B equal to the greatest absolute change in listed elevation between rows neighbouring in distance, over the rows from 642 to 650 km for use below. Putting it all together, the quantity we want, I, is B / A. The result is 0.5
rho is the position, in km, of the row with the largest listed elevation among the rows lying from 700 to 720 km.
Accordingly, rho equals 705 km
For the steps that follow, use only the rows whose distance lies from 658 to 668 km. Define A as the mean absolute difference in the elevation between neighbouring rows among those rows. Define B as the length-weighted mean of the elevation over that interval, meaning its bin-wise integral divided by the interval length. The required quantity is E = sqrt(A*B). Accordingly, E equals 62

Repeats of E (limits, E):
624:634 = 63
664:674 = 60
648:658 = 54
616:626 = 49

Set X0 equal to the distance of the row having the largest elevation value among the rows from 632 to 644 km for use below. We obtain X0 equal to 639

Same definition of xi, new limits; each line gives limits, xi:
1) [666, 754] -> 433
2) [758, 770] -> 291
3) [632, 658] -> 423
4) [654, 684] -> 448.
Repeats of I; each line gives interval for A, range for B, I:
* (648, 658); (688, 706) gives 1.3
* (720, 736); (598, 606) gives 1.0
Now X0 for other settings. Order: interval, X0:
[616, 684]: 657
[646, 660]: 657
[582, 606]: 605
